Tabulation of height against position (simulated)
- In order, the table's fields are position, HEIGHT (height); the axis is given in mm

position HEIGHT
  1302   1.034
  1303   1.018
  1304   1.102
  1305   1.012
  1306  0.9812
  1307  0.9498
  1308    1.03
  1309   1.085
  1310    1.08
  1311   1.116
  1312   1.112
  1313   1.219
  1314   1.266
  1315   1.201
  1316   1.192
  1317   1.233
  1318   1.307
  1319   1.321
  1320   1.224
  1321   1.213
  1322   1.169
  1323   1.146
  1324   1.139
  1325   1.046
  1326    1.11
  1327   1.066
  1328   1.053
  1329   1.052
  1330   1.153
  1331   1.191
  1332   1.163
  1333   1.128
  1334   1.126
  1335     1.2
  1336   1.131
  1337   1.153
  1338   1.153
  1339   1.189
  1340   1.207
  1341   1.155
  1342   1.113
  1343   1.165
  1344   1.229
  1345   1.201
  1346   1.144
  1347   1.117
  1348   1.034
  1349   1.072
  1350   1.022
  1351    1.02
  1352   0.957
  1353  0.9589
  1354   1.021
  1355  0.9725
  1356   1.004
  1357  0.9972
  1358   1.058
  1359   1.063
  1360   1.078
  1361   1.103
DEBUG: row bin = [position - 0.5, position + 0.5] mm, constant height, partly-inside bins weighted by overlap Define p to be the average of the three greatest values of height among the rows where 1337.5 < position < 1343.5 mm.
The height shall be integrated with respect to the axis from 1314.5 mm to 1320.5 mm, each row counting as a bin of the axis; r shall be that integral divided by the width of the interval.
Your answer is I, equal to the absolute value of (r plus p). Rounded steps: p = 1.187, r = 1.246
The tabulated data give 2.43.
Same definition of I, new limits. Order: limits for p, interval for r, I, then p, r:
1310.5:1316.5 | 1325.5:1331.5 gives 2.33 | 1.229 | 1.104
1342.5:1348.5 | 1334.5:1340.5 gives 2.37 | 1.198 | 1.172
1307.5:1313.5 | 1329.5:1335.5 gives 2.31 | 1.149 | 1.160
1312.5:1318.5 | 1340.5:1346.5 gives 2.44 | 1.269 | 1.168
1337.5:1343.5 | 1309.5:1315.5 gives 2.35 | 1.187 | 1.166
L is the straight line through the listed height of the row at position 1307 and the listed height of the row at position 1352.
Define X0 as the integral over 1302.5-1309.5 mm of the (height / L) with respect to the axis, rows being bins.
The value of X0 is 7.6 mm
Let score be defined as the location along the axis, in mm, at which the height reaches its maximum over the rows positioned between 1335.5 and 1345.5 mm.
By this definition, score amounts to 1344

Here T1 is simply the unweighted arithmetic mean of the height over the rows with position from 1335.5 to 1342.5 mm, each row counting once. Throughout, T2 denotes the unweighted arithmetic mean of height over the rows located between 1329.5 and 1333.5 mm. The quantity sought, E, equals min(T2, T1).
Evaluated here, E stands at 1.16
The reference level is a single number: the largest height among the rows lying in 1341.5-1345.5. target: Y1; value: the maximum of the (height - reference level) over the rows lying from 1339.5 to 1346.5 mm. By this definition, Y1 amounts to 0.00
